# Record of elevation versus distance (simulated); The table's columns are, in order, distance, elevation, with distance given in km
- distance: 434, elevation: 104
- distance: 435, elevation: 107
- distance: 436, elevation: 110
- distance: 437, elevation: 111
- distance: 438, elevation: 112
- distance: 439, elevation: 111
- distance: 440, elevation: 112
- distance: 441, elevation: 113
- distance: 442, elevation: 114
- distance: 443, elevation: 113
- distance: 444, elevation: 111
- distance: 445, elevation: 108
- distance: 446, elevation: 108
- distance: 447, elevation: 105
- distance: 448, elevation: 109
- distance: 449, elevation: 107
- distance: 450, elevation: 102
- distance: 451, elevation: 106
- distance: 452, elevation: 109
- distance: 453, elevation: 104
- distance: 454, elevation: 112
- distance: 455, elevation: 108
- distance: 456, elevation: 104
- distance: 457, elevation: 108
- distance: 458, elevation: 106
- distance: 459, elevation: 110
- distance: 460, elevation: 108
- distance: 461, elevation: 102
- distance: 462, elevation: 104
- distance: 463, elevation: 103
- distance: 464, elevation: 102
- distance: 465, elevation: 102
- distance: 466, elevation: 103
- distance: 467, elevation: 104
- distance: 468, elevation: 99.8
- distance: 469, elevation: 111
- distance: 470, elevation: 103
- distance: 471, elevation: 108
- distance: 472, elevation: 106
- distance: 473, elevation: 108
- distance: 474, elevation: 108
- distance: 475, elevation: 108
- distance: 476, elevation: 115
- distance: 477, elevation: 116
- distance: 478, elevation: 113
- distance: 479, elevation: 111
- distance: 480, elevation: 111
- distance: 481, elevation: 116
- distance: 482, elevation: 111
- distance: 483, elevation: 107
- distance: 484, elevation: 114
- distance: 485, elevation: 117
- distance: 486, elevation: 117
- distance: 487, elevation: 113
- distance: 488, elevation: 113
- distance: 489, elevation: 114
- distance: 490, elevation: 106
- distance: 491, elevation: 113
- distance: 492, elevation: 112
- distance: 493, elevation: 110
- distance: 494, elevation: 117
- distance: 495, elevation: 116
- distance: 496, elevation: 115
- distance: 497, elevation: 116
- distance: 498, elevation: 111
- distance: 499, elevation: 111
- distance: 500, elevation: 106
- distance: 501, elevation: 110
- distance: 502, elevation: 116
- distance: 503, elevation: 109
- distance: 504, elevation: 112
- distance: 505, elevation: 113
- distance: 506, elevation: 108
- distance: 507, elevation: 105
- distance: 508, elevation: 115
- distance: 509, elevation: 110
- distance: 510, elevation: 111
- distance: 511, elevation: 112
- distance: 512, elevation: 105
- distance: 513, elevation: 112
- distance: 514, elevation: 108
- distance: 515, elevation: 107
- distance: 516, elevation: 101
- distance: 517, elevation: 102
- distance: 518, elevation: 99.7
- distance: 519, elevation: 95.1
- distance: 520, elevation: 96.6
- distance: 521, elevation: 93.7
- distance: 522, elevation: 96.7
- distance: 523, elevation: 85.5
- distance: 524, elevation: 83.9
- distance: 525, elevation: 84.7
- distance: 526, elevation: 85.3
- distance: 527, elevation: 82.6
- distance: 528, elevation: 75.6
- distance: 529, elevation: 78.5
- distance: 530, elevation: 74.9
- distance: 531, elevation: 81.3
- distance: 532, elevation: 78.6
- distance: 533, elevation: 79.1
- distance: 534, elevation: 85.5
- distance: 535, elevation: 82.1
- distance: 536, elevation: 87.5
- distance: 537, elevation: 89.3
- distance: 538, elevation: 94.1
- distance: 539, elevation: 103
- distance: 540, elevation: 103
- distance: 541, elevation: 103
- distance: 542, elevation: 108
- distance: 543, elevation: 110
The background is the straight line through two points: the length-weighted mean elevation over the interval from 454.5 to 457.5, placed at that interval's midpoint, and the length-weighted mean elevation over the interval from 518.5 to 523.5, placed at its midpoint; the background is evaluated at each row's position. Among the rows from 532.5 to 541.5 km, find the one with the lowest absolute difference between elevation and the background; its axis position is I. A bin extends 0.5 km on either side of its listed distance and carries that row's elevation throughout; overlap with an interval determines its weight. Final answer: 537 km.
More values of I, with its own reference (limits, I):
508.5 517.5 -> 516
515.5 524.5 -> 521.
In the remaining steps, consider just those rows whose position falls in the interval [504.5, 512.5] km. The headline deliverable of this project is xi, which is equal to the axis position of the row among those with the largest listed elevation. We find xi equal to 508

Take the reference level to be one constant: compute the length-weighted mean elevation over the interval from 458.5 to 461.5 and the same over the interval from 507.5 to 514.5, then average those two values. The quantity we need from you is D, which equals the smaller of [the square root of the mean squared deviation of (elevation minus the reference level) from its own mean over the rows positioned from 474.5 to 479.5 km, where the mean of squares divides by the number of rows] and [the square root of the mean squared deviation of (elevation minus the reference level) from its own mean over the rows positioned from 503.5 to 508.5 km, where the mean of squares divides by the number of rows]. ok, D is 2.87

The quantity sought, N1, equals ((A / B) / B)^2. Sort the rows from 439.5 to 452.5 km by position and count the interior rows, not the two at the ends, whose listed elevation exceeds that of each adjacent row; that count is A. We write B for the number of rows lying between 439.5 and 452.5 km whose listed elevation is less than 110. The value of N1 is 0.0010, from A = 2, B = 8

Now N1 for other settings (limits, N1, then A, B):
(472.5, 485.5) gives 0.0156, 2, 4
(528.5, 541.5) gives 0.0001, 2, 13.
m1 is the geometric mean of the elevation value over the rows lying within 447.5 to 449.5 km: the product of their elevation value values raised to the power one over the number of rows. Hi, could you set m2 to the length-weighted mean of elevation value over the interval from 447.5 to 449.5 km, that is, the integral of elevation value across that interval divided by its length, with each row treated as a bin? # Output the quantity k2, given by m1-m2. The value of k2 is -0.005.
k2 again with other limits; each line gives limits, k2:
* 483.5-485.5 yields -0.010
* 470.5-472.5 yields -0.005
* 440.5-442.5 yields -0.001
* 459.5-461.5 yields -0.043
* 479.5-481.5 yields -0.028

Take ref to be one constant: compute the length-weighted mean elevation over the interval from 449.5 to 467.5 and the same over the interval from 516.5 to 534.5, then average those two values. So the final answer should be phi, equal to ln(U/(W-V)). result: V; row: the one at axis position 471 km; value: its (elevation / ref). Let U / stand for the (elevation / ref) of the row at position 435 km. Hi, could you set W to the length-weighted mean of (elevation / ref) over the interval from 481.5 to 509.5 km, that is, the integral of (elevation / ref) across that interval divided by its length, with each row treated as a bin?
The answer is 3.3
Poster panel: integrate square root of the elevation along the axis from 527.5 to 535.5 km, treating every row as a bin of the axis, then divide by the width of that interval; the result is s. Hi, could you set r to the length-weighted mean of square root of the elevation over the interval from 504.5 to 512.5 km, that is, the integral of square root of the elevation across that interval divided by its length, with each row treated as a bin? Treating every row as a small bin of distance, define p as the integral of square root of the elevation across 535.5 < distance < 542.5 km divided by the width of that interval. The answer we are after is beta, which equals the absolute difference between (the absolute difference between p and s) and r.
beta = 9.5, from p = 9.9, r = 10.5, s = 8.9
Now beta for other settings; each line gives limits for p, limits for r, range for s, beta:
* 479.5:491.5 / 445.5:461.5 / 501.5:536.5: 9.5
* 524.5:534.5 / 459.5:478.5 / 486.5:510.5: 8.7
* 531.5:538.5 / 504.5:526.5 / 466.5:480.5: 8.9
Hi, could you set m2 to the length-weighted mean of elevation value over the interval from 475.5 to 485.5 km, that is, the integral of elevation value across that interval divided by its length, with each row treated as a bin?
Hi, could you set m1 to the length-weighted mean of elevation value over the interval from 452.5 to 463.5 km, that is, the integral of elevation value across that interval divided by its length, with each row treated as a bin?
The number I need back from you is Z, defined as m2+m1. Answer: 219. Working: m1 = 106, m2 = 113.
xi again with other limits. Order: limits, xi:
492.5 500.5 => 494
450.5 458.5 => 454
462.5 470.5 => 469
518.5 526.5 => 522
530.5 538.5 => 538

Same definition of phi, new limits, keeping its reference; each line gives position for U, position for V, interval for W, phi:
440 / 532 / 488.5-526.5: 1.4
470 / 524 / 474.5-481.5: 1.3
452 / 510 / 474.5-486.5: 4.0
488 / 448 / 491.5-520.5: 9.0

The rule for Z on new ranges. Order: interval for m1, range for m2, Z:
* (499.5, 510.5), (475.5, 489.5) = 224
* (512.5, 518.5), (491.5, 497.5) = 219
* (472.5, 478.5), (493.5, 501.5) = 224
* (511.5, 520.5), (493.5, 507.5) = 215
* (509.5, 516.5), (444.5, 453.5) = 214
